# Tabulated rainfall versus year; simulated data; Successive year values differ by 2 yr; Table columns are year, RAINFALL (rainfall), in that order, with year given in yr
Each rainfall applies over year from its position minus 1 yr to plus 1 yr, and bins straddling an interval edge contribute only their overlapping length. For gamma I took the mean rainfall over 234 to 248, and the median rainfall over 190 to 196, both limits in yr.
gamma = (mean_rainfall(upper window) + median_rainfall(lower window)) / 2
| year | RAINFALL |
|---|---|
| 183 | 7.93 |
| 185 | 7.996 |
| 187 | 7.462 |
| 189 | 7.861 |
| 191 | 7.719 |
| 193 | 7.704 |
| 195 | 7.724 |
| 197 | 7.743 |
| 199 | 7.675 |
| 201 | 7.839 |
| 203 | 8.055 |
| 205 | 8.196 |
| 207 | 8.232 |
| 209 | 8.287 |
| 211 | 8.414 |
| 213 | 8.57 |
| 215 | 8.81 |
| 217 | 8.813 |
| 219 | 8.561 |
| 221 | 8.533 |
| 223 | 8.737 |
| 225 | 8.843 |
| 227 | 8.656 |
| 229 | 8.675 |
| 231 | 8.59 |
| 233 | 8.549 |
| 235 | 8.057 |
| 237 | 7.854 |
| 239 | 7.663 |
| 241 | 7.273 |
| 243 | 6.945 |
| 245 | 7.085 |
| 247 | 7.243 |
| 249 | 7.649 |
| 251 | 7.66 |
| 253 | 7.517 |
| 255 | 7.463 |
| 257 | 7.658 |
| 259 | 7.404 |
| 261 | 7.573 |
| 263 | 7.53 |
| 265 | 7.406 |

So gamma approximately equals 7.6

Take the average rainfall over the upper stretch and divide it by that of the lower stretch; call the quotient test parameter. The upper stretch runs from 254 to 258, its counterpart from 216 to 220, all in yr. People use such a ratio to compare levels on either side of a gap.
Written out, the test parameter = 0.87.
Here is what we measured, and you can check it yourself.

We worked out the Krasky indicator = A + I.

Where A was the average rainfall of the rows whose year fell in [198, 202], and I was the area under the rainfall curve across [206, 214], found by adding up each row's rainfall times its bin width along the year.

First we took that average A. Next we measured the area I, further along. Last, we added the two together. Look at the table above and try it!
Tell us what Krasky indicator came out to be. 75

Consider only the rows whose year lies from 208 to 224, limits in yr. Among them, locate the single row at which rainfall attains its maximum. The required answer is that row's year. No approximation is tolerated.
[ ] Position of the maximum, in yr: 217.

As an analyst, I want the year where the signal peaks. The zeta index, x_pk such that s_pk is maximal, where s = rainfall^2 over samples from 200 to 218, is 217 yr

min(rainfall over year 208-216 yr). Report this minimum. 8.287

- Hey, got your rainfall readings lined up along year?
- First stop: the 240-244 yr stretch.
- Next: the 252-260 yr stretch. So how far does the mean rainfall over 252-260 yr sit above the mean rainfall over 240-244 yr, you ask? 0.40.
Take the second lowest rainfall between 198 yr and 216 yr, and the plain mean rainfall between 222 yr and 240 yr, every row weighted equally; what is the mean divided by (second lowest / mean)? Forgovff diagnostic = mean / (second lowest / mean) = 9.0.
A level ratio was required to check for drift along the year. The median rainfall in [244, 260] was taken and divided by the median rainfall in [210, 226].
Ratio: 0.87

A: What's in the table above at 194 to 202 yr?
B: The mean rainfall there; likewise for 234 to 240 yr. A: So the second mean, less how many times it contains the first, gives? 6.84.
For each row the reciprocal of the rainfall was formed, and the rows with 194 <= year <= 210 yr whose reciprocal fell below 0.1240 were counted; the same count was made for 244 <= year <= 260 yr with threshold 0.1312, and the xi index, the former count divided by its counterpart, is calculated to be 1.0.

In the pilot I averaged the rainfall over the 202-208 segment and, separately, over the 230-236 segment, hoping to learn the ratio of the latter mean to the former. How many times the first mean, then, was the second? 1.03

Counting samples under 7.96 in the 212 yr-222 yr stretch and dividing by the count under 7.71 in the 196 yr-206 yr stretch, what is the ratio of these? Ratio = 0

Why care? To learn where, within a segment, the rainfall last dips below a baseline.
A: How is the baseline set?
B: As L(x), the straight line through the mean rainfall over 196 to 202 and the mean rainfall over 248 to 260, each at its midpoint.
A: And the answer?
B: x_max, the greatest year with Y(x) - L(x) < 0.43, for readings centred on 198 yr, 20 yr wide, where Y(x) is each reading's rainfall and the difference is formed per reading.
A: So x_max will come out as 203 yr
